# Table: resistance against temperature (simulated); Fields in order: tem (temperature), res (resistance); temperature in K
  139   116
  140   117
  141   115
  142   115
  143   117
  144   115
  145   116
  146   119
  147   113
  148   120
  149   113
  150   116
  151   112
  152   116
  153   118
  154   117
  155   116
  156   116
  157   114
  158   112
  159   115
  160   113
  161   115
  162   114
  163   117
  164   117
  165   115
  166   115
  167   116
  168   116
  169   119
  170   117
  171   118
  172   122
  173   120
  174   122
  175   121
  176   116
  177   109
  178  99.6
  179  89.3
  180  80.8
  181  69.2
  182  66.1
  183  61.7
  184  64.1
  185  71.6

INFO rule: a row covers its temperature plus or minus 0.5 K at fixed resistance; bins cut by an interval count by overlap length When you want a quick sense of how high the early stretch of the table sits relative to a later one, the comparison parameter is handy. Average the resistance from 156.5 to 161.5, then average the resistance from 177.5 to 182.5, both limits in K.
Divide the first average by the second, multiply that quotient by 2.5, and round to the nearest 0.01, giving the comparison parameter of 3.51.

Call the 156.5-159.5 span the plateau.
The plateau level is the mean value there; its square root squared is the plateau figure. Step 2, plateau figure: 114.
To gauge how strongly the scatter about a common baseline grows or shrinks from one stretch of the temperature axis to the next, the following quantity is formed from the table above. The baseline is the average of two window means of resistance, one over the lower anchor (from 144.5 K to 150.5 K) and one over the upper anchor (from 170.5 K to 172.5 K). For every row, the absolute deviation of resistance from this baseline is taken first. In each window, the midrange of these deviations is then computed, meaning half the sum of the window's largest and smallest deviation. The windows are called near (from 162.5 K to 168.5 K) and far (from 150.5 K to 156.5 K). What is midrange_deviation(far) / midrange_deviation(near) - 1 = 0.5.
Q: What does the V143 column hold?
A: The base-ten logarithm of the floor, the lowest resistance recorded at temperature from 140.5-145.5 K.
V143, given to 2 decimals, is 2.06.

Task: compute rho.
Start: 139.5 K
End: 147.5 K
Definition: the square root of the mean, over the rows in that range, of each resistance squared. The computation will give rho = 116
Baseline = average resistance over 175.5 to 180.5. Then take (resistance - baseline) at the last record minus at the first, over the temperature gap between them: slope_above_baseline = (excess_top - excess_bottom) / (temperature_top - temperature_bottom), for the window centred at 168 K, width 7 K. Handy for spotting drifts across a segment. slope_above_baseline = 0.5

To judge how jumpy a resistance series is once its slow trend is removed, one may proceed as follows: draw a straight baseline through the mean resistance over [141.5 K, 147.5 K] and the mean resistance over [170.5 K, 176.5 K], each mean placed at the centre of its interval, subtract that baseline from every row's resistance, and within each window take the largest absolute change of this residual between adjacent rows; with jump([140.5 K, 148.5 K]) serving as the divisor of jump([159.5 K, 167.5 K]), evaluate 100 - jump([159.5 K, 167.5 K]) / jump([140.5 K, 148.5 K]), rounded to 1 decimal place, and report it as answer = 99.6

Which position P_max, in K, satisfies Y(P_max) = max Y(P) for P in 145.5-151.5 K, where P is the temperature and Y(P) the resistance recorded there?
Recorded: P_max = 148 K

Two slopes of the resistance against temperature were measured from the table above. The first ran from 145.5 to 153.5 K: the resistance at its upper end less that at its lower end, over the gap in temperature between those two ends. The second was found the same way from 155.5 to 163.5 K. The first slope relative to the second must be -1.0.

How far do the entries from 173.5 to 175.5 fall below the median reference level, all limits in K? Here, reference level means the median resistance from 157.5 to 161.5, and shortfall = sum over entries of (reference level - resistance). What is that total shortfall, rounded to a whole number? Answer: -15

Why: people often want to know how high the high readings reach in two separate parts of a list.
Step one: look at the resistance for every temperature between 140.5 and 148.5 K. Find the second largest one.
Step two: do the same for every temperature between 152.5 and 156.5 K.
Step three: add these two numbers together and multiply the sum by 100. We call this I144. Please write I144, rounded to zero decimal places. 23600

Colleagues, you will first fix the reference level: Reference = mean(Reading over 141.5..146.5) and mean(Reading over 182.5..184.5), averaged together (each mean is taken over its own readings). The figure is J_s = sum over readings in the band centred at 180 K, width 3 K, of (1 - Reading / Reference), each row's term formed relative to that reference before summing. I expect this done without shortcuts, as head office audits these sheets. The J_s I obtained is 0.33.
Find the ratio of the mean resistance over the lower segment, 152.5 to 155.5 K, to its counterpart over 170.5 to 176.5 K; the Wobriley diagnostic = 0.98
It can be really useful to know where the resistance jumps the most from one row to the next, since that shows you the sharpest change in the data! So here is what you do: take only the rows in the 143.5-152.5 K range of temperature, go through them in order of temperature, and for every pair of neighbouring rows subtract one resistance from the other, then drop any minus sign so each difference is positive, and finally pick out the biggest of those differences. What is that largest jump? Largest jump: 7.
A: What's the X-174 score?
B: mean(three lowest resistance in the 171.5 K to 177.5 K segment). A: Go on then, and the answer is 115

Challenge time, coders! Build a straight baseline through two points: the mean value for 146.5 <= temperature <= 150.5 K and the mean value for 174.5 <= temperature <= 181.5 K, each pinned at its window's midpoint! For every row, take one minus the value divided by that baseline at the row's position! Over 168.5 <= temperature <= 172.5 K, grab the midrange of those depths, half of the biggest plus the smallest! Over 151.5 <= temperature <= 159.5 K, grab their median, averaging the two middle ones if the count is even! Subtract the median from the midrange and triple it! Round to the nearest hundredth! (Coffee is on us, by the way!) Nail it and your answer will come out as -0.39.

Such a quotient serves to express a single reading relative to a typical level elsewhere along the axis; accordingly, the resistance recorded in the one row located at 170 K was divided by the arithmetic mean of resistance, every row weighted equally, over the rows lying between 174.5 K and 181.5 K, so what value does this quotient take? 1.20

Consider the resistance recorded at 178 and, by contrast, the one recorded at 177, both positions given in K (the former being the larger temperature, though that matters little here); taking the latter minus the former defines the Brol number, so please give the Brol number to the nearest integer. 9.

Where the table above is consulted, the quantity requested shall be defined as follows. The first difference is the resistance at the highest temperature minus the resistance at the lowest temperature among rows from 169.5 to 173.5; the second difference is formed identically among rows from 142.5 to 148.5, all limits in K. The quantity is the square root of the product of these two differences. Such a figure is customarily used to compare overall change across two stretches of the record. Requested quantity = 3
